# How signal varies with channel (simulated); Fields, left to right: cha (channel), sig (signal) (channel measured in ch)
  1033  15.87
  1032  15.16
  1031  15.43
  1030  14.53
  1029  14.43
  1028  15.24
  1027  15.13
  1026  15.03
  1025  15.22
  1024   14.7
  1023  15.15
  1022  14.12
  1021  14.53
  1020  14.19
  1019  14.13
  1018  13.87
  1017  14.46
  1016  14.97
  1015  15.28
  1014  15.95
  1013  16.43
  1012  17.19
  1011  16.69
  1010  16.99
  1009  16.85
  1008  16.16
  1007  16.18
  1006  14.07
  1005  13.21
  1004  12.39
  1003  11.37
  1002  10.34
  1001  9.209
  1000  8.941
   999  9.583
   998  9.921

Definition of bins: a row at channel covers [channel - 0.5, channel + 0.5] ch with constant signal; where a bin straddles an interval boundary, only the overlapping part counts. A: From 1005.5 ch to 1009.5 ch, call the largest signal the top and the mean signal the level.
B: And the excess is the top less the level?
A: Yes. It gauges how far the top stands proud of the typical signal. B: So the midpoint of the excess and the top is 8.9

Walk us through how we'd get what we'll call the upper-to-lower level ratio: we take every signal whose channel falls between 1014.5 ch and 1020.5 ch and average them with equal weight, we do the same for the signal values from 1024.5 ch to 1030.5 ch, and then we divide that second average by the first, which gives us 1.0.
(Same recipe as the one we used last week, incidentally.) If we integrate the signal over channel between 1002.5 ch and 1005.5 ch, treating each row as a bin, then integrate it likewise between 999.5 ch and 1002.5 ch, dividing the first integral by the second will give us 1.30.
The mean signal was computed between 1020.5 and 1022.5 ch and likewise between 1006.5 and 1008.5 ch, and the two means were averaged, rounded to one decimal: 15.2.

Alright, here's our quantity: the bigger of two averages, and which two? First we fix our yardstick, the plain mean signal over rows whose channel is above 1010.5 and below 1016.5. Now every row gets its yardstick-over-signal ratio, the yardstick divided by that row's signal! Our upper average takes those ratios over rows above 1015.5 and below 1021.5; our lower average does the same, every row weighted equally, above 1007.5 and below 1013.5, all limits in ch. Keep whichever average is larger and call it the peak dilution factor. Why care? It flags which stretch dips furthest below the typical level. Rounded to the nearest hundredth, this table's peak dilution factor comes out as 1.12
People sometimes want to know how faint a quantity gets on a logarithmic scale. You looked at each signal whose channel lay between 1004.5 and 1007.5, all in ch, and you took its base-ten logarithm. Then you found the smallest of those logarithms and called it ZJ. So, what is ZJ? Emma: 1.12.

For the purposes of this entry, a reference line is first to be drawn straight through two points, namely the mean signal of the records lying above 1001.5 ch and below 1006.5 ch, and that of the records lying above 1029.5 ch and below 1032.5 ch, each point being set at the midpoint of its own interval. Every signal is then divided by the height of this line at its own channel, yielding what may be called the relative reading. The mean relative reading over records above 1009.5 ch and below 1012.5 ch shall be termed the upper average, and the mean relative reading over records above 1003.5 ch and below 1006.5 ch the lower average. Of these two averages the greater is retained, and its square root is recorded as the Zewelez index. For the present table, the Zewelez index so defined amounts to 1.14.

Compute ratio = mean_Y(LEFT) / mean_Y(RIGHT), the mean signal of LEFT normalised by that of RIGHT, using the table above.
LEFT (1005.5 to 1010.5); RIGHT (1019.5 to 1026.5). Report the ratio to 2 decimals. 1.09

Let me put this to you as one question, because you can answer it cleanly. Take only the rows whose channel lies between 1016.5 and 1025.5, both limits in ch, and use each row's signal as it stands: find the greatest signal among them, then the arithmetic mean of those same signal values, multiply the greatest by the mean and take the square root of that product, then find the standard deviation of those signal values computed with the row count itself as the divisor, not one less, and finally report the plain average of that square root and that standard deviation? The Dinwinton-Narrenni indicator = 7.6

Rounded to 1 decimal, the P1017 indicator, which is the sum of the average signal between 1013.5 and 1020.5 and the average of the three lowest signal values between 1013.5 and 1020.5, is 28.8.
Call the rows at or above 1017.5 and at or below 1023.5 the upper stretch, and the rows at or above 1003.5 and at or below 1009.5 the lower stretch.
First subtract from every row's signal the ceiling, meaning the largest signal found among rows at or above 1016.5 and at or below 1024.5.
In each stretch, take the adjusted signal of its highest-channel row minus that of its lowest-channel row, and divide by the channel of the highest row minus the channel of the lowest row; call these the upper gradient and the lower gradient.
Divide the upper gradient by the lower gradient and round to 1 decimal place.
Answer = 0.3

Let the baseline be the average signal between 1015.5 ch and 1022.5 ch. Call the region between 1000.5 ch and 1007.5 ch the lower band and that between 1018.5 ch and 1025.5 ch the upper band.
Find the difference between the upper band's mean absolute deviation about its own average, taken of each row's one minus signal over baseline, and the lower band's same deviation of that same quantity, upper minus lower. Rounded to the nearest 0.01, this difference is -0.10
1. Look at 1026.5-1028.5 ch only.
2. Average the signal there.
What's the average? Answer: 15.2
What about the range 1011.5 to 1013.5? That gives 16.8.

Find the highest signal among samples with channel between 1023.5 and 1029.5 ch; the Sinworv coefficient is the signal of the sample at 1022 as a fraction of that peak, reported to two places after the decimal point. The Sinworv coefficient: 0.93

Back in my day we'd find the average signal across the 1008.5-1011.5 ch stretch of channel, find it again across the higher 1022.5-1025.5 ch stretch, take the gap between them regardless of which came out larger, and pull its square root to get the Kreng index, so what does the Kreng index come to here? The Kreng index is 1.35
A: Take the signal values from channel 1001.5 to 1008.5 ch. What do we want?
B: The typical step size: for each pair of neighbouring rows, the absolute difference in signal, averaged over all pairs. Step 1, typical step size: 0.98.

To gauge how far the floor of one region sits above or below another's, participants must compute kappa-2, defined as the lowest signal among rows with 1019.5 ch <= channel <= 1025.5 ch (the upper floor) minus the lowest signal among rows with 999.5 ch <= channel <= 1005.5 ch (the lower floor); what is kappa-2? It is 5.2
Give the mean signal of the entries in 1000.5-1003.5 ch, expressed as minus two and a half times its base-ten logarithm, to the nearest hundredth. -2.53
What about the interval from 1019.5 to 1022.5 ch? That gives -2.89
